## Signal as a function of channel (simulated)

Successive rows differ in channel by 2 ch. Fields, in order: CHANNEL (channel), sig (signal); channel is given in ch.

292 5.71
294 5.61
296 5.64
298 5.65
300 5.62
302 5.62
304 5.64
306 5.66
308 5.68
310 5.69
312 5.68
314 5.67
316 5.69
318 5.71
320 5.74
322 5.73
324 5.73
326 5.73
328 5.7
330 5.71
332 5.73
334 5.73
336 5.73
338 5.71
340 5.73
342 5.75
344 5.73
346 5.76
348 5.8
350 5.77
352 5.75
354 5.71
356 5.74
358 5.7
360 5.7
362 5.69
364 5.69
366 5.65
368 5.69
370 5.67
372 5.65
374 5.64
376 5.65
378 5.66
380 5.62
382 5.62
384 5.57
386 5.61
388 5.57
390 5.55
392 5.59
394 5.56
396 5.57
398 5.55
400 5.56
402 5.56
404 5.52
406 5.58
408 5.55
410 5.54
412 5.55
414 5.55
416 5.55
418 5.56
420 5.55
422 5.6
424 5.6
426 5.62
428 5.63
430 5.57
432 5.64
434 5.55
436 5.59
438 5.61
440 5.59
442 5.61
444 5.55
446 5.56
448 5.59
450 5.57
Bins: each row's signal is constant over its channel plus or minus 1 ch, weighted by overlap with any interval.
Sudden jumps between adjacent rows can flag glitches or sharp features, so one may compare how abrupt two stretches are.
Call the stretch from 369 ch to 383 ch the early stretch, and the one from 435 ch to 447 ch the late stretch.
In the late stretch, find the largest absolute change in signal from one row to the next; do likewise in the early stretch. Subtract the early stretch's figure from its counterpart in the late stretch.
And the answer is 0.0200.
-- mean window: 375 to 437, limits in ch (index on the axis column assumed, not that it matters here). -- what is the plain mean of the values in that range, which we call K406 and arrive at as 5.58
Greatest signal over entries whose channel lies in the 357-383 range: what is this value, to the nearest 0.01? 5.70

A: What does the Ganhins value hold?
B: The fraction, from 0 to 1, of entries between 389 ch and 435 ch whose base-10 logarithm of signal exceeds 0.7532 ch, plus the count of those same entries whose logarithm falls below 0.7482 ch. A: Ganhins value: 20.0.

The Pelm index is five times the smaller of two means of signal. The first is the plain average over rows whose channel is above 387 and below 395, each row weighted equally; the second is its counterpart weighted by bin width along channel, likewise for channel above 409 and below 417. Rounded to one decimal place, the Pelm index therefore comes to 27.7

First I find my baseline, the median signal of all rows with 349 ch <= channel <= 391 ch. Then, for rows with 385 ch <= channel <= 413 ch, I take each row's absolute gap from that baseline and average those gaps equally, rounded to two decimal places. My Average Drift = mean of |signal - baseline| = 0.10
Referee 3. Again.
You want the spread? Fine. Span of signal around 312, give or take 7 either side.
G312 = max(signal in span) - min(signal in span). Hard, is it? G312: 0.050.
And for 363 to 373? 0.040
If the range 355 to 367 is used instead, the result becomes 0.090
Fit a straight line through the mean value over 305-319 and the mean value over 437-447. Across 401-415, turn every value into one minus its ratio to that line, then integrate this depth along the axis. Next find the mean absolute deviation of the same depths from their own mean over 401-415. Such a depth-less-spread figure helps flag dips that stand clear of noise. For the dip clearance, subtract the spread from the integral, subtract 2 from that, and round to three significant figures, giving -1.85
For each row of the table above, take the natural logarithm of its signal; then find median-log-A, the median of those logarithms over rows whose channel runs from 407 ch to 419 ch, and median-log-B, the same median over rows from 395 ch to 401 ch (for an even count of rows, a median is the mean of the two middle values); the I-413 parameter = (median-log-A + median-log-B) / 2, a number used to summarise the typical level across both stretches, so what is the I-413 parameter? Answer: 1.71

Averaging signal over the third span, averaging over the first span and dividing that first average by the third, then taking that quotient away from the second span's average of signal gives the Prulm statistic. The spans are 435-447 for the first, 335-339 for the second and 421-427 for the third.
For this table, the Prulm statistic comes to 4.72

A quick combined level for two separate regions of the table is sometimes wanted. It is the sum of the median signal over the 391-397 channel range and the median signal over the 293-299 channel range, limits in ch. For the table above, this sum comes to 11.2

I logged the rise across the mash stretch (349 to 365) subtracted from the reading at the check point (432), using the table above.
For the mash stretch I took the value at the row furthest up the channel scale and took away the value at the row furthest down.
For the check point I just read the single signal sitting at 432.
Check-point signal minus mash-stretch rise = 5.72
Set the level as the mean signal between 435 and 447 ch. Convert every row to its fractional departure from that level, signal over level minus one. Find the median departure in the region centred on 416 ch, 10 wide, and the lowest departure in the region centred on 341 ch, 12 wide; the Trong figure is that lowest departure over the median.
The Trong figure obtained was -3.6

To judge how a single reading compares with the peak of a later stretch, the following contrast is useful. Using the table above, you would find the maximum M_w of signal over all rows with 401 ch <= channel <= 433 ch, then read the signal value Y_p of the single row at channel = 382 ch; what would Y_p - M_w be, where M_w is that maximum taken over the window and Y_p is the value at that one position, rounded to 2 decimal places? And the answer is -0.02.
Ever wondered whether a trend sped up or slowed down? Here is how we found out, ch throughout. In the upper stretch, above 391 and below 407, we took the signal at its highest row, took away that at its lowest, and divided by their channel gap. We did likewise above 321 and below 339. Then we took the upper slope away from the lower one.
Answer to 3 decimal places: -0.001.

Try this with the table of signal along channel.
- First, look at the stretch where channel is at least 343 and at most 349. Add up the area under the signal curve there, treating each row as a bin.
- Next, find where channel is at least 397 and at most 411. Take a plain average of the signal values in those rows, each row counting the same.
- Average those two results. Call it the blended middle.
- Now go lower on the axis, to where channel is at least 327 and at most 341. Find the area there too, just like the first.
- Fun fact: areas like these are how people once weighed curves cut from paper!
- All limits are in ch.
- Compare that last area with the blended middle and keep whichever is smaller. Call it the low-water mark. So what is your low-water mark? 20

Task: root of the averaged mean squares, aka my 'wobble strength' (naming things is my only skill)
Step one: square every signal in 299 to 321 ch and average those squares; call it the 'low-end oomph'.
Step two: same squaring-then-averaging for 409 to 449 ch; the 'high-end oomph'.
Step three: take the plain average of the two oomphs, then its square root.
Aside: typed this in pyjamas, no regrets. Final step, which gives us 5.63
